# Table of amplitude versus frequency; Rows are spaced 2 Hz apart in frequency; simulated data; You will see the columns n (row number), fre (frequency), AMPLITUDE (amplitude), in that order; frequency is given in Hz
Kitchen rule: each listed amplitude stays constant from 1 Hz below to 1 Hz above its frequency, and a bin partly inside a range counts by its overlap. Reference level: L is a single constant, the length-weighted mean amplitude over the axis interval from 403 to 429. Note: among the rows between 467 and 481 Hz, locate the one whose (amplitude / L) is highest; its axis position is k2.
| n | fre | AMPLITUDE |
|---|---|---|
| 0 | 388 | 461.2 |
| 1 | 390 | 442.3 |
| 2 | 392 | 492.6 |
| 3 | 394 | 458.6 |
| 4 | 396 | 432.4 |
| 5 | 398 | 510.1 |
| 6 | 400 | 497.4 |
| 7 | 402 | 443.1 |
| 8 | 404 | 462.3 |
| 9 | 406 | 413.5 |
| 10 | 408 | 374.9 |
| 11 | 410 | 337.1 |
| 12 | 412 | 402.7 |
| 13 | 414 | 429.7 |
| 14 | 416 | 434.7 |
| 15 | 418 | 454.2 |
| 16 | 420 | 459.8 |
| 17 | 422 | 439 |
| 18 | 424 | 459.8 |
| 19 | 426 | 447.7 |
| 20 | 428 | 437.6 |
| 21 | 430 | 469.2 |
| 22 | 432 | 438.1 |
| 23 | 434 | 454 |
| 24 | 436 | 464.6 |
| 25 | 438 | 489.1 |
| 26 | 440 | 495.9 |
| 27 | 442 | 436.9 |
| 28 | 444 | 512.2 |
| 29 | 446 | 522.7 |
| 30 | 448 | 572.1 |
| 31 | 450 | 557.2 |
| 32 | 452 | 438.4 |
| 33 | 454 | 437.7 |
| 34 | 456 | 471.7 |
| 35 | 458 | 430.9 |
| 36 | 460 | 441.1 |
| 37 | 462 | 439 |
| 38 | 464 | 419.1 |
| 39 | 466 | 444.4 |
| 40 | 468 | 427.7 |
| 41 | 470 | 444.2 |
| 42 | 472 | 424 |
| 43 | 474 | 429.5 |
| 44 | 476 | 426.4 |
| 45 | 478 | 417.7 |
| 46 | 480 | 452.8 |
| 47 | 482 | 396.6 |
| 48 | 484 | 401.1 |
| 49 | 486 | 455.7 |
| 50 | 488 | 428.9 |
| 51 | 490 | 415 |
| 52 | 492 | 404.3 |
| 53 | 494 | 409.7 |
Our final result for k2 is 480 Hz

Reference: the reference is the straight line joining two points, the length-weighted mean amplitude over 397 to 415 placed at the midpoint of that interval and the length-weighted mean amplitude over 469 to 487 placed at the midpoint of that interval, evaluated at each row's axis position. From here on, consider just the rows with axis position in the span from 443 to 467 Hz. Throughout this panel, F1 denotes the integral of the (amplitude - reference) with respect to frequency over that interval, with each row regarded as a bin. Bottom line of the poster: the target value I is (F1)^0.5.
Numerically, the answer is 33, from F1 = 1092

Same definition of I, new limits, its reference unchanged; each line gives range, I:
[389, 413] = 14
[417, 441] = 27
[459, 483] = 8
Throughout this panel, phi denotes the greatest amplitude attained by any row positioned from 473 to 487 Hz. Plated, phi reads 455.7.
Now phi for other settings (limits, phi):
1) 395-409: 510.1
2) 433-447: 522.7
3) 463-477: 444.4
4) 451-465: 471.7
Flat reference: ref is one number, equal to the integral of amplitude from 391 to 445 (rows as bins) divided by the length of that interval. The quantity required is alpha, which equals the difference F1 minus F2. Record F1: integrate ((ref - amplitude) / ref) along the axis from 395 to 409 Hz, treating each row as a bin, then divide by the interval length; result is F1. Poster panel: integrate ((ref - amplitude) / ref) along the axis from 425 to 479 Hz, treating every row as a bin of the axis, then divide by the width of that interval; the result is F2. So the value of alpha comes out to 0.02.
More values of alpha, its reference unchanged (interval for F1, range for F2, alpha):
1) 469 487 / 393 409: 0.05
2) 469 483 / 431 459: 0.12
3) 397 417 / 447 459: 0.12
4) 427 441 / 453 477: -0.06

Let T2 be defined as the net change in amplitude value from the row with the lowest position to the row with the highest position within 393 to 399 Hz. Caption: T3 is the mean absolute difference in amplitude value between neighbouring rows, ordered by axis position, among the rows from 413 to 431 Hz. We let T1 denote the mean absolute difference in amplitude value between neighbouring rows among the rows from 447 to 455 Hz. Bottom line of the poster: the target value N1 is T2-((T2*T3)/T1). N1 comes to 33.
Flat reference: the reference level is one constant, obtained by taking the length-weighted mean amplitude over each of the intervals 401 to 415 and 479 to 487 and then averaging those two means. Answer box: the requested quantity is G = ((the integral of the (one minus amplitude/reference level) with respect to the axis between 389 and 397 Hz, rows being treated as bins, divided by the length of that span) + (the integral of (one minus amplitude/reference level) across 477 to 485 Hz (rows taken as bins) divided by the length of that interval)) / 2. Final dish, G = -0.05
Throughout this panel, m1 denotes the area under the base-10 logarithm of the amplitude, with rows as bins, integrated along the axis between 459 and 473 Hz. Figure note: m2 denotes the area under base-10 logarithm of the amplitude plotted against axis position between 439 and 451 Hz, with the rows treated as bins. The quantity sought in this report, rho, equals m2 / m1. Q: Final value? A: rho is 0.88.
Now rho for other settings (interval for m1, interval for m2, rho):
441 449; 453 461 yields 0.98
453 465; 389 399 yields 0.84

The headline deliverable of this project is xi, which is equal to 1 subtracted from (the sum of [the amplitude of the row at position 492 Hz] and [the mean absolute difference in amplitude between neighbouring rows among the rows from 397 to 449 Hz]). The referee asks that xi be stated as 432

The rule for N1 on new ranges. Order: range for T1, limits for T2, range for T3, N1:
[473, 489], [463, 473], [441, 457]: -3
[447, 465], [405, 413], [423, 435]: -4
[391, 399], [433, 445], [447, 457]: 5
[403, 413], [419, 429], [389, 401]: -3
